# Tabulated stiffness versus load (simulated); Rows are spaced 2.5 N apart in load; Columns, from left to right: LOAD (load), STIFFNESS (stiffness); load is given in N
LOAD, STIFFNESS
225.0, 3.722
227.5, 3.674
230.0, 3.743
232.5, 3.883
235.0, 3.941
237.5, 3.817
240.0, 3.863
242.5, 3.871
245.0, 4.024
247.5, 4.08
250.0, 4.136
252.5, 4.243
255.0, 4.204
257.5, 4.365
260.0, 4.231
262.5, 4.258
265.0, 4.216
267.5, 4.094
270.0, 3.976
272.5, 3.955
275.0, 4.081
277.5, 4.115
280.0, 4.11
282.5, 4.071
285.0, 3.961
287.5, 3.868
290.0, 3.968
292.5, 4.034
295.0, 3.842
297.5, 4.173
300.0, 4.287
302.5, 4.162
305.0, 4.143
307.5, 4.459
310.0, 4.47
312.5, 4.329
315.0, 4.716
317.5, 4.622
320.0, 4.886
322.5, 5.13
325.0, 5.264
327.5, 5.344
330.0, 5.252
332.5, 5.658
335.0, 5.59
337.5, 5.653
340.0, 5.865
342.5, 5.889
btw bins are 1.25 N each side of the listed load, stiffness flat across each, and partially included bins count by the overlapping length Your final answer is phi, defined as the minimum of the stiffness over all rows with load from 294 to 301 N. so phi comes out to 3.842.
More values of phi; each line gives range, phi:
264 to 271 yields 3.976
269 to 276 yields 3.955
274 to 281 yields 4.081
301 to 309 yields 4.143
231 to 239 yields 3.817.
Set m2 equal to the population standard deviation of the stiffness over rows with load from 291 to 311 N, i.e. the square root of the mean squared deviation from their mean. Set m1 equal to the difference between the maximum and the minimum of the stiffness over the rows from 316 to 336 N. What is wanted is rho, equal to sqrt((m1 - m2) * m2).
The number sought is 0.41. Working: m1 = 1.04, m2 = 0.20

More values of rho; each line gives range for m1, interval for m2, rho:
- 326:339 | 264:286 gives 0.16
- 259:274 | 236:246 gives 0.13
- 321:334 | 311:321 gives 0.26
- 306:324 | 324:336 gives 0.33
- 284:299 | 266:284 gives 0.13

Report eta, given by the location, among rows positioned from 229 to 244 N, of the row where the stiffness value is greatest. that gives 235.0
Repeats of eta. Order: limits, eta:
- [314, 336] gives 332.5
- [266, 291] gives 277.5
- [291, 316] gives 315.0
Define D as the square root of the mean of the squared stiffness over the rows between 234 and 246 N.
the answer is 3.9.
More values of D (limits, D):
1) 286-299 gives 4.0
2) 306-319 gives 4.5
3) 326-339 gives 5.5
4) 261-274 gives 4.1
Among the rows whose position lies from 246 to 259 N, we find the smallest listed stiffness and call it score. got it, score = 4.08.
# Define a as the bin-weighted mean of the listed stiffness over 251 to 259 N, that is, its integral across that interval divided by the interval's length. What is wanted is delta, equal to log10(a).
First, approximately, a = 4.3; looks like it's 0.630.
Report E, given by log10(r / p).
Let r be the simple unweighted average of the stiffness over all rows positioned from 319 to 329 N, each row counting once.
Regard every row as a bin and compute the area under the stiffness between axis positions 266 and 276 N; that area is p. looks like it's -0.89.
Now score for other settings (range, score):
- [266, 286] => 3.955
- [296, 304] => 4.162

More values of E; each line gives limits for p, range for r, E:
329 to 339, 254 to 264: -1.11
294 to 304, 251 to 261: -0.99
